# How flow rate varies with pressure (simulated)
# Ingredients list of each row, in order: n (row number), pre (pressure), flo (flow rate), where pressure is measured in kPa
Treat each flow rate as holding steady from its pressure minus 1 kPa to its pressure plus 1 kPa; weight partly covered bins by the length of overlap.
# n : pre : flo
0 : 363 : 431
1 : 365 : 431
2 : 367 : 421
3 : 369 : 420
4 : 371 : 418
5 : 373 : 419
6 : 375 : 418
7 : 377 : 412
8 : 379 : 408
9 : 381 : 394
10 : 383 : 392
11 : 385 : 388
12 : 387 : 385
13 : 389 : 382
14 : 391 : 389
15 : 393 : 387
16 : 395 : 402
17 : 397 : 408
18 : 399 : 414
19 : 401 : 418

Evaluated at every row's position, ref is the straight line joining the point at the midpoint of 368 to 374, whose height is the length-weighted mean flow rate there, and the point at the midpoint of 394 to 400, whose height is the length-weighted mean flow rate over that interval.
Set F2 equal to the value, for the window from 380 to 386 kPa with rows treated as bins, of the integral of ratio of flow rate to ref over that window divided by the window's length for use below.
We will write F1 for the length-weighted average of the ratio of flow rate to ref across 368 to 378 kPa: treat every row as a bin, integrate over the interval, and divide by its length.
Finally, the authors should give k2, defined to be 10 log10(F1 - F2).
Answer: -12.8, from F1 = 1.00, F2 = 0.945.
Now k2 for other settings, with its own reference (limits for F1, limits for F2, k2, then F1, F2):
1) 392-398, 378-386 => -16.7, 0.98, 0.954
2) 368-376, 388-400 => -15.2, 1.00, 0.970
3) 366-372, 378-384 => -14.0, 1.00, 0.960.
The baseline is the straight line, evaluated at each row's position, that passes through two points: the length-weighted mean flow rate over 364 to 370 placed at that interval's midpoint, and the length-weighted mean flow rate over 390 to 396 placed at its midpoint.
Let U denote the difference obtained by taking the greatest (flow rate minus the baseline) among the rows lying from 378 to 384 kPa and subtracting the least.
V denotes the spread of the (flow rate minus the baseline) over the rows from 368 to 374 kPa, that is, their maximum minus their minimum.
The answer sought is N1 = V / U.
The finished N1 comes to 0.3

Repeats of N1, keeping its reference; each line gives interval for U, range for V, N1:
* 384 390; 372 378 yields 3.0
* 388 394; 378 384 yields 1.2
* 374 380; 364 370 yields 1.5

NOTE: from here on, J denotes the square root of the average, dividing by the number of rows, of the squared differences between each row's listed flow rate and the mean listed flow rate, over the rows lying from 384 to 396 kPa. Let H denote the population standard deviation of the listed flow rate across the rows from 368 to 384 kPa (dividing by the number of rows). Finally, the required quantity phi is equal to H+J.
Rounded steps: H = 10.6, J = 6.3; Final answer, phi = 16.9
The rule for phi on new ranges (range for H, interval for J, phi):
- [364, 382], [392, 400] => 19.7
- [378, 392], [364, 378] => 13.1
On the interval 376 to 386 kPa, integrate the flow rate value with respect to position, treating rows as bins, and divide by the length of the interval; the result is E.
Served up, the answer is 399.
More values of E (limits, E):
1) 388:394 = 386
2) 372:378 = 416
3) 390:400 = 400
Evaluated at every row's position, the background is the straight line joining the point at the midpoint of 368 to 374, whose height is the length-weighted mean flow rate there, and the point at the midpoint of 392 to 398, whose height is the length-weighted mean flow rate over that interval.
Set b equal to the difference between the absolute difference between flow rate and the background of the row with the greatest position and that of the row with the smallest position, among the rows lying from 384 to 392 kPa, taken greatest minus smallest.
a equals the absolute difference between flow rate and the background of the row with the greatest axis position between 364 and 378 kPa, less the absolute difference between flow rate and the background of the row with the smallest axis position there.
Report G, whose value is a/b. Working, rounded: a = -5.0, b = -6.0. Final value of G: 0.8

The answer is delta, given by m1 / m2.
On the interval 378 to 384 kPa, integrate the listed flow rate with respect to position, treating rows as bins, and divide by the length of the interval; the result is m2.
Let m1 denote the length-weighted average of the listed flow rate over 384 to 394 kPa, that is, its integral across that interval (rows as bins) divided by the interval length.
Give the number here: 0.97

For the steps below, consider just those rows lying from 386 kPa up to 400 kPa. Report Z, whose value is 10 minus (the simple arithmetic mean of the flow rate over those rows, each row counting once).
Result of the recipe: -385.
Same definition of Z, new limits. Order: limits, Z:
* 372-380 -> -404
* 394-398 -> -395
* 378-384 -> -388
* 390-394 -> -378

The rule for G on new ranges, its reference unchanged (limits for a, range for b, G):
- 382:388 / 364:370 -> -0.6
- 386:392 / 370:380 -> -2.2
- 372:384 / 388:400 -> -4.2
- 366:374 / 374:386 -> 0.0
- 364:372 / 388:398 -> 0.5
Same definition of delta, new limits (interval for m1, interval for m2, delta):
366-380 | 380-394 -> 1.07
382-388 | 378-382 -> 0.97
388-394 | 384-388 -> 1.00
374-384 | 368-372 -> 0.97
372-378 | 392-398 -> 1.04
